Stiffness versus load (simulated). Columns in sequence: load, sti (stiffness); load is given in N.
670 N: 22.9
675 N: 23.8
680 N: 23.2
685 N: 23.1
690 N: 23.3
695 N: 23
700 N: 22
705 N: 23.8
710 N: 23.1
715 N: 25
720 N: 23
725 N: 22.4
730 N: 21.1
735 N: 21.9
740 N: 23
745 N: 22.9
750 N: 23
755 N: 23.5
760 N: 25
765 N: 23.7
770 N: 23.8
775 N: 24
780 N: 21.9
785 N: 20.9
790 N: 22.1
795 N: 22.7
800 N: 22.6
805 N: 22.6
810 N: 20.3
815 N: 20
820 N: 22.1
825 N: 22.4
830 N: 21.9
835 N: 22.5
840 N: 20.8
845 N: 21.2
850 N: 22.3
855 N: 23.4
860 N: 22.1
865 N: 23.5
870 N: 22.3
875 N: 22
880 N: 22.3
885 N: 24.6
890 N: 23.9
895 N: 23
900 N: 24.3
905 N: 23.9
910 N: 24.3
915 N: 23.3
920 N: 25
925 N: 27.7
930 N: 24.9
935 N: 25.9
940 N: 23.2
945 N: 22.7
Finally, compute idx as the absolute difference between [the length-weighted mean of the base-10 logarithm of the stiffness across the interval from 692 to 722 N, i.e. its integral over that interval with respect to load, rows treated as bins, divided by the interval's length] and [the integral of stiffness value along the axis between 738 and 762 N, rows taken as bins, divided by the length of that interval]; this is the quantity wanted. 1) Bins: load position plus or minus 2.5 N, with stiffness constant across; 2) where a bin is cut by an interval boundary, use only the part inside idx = 22.1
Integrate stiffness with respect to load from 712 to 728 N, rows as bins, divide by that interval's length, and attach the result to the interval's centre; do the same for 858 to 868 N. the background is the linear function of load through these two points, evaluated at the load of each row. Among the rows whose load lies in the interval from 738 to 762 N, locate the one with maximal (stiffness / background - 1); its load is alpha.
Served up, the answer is 760 N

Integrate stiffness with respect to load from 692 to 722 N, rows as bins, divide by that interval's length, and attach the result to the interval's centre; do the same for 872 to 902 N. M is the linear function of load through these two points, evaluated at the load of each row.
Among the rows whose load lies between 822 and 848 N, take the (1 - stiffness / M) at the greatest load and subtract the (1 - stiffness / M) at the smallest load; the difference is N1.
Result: 0.05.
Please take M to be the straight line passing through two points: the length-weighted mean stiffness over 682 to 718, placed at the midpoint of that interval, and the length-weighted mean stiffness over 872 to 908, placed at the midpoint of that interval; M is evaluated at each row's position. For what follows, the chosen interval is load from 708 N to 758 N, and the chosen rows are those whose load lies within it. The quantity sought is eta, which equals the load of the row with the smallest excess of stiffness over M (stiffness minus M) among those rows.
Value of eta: 730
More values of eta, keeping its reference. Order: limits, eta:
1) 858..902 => 875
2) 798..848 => 815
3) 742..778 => 745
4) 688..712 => 700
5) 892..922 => 895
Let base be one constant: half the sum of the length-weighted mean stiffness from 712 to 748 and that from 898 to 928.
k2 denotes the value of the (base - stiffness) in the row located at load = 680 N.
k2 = 0.6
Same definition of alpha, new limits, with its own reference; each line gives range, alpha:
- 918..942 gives 925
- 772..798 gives 775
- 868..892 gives 885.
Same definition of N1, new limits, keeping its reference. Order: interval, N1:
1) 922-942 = 0.19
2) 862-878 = 0.06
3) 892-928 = -0.20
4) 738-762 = -0.09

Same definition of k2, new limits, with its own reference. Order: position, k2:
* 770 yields 0.0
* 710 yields 0.7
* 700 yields 1.8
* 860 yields 1.7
